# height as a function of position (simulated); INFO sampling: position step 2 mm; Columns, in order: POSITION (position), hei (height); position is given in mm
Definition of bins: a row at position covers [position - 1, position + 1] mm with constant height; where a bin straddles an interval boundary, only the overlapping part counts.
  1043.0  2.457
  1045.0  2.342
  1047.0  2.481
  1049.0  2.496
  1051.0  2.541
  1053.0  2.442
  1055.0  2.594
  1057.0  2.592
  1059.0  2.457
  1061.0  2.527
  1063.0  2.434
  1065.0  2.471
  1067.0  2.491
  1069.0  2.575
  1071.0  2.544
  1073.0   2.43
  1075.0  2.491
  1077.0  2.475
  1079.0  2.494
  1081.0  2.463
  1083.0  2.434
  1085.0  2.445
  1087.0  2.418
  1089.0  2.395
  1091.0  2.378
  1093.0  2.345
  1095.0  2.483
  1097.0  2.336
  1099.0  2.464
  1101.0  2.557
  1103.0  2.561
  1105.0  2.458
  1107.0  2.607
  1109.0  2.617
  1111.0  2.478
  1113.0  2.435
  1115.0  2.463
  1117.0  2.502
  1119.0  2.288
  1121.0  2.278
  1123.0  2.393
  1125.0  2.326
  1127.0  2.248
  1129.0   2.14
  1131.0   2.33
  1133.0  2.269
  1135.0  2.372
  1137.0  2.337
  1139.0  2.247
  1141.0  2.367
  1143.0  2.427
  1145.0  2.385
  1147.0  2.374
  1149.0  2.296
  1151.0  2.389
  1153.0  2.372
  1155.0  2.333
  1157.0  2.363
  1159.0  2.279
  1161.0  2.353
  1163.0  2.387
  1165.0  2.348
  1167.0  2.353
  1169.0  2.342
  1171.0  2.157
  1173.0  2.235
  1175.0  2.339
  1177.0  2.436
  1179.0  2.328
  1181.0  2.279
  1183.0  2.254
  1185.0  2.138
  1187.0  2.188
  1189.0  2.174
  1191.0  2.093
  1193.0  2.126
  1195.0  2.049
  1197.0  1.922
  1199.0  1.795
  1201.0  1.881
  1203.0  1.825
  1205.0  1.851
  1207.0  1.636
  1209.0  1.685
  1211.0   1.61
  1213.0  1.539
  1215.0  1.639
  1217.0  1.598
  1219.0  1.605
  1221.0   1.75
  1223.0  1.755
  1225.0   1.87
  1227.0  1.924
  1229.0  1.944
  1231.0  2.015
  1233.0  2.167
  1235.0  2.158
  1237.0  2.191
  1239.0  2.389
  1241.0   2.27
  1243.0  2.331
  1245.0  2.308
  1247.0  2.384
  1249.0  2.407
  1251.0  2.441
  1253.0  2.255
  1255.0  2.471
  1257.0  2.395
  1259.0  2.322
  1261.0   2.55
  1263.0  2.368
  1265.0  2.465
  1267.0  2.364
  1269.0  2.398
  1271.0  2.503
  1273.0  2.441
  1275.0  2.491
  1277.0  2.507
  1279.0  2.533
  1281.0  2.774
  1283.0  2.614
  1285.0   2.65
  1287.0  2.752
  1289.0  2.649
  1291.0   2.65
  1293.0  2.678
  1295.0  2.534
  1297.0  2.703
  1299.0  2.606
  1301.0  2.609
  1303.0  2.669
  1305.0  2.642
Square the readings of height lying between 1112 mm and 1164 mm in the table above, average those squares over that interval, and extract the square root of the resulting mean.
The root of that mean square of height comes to 2.35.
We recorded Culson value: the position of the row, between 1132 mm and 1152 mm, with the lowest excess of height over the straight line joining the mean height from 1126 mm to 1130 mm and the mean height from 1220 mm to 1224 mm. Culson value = 1133.0 mm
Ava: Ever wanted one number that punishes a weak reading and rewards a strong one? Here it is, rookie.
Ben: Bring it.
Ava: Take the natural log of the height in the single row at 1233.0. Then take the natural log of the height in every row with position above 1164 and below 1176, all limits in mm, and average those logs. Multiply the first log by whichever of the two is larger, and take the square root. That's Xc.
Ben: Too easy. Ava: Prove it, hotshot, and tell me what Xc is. 0.80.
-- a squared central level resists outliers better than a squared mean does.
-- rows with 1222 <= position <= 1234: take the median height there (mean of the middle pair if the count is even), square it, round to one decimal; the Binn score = 3.7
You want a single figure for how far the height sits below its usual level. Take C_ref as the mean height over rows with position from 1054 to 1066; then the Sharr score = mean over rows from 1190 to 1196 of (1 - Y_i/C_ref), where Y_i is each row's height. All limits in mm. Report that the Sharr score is 0.17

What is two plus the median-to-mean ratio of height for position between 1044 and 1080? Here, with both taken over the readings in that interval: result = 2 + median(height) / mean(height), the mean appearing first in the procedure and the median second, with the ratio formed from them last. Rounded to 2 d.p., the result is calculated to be 3.00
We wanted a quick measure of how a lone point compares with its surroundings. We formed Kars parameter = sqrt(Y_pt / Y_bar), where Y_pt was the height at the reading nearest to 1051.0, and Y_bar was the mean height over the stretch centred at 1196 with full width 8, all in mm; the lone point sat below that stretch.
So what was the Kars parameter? 1.13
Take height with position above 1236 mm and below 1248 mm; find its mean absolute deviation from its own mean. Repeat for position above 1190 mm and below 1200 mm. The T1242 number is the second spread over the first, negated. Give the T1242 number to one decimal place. -2.0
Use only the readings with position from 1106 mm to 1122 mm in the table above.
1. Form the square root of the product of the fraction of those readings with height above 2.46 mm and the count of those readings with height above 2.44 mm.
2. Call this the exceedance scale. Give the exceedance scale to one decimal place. 1.8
